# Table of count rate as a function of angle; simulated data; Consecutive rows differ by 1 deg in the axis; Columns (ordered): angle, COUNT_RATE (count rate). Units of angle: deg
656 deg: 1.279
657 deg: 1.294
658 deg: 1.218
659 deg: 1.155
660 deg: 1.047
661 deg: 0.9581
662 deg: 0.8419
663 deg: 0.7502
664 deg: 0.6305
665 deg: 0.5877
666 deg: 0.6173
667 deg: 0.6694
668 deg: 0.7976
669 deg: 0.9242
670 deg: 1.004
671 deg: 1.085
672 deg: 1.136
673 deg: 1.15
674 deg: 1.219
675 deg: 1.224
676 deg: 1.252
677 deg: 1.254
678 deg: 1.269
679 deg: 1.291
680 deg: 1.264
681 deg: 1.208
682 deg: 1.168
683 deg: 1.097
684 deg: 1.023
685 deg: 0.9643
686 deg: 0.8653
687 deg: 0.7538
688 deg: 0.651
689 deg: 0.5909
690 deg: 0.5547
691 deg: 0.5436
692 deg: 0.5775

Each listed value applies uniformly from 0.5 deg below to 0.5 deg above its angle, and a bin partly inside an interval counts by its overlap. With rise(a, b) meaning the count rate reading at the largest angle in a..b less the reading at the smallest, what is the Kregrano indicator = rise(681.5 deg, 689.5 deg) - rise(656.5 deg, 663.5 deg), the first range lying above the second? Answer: 0.0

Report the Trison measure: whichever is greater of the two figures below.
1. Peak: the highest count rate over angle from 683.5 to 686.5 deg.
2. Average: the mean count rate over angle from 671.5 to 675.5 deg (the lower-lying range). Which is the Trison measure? 1.18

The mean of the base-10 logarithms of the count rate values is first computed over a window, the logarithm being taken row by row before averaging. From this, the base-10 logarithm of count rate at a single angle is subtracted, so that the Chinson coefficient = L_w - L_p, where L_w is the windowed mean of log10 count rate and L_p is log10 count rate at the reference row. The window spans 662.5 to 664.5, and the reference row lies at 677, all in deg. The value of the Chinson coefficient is -0.26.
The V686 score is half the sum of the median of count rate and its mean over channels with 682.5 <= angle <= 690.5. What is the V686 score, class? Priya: 0.81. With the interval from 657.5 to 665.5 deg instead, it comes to 0.90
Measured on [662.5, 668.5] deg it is 0.66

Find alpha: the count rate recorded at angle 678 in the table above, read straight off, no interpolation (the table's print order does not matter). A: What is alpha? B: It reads 1.269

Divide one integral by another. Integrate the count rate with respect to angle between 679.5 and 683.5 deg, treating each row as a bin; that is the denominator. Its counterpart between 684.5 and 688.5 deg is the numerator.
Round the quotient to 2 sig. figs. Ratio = 0.68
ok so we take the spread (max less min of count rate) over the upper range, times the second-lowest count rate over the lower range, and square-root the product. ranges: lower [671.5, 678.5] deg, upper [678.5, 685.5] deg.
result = 0.61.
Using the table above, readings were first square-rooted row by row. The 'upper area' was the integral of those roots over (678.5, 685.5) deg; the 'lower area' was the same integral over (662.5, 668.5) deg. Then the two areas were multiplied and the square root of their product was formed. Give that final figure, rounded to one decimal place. 6.1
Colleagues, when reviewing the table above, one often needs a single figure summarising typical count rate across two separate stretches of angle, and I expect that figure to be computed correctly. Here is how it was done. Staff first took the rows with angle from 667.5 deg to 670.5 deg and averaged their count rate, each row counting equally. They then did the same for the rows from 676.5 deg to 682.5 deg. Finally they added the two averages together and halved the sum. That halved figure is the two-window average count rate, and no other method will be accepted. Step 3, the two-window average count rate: 1.08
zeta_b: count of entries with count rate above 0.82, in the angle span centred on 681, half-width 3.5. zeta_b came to 7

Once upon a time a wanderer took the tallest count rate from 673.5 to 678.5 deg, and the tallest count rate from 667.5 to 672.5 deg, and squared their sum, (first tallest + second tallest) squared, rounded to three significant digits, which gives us 5.78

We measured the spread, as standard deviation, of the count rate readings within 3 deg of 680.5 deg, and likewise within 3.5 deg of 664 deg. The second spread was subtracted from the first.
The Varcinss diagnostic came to -0.06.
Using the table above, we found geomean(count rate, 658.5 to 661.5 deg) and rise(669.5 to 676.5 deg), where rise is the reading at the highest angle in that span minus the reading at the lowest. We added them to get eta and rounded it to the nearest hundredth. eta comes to 1.30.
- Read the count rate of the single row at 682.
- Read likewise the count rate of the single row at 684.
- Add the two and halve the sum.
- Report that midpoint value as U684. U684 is 1.10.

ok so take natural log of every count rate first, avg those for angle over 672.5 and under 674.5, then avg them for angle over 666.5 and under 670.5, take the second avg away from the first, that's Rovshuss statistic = 0.34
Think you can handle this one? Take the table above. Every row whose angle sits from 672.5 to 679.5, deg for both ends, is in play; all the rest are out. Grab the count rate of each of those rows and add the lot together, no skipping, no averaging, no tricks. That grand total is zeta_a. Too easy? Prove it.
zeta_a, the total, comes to 8.7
